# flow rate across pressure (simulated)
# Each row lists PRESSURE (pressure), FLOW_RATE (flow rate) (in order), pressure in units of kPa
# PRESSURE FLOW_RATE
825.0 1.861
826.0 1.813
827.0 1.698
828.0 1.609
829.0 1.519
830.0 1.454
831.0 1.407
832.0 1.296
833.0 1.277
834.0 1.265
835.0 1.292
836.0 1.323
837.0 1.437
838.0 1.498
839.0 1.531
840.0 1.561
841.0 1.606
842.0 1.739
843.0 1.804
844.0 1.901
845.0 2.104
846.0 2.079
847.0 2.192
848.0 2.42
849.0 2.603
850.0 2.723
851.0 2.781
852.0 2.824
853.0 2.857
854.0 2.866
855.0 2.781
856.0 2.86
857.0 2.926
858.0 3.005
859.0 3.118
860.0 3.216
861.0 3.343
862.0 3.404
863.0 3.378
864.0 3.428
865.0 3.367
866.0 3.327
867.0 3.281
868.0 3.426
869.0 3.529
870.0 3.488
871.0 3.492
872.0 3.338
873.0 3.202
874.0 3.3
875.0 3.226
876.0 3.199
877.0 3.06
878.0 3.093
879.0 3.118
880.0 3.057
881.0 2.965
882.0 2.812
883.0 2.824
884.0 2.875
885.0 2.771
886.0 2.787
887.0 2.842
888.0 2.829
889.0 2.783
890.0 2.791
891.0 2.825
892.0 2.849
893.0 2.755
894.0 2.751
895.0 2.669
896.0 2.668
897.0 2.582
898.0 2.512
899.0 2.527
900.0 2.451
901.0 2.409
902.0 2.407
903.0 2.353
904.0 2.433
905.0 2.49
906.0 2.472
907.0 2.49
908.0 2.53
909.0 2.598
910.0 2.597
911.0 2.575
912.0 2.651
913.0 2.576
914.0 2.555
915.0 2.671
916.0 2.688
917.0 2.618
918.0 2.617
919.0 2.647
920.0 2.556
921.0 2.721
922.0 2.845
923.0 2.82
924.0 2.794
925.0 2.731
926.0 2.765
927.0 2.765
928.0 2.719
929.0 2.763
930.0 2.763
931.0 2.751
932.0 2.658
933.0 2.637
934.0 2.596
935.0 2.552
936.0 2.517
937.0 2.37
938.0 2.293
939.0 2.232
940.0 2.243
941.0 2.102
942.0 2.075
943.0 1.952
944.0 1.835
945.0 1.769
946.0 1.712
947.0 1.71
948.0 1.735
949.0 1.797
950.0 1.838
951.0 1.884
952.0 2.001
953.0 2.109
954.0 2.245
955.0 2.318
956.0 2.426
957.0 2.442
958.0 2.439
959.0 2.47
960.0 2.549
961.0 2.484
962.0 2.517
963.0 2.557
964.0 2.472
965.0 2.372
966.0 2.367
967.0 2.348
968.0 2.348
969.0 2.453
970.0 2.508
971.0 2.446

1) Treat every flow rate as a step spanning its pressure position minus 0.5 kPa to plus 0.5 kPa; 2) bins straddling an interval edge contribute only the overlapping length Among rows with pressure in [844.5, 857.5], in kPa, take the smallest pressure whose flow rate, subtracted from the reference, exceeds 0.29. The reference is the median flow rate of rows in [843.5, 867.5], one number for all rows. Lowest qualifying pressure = 845.0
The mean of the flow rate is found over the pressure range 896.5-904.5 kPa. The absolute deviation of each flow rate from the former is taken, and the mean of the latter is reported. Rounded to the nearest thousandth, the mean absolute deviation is 0.061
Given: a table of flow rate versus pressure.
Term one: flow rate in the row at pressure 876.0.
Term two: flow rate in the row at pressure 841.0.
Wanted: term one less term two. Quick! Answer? 1.6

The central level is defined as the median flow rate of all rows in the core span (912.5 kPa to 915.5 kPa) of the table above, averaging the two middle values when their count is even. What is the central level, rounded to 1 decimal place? 2.6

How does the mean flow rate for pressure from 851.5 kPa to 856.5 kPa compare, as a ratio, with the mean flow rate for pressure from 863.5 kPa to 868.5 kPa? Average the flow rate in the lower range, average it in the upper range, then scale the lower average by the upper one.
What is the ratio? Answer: 0.84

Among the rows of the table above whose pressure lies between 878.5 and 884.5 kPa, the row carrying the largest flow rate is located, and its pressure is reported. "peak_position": 879.0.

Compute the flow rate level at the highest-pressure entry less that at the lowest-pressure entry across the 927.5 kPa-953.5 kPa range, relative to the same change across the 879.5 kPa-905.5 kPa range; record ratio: 1.08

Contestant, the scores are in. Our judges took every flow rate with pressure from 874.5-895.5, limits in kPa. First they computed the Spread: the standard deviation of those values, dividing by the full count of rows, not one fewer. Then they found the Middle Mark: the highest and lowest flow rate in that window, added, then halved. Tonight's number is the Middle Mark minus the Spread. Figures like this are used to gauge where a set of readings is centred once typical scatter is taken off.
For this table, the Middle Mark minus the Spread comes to 2.79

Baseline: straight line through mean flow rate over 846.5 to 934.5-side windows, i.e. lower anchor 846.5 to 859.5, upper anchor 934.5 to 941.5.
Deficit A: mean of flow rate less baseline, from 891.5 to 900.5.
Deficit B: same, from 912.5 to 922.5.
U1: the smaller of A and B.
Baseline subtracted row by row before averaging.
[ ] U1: 0.10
